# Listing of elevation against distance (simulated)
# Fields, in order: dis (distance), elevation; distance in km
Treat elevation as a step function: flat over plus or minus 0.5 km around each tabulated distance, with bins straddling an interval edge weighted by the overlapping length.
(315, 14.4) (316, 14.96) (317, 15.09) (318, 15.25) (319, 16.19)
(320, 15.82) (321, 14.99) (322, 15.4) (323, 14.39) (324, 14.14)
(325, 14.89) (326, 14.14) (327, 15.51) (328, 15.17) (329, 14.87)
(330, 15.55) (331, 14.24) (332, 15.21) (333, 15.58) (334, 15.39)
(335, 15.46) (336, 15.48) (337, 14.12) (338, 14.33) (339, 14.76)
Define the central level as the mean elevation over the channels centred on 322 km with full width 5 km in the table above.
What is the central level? 14.95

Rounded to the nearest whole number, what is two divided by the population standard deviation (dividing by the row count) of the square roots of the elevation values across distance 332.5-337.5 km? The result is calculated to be 28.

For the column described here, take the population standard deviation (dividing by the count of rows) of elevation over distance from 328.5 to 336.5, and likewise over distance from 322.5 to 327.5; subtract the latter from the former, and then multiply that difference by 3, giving -0.29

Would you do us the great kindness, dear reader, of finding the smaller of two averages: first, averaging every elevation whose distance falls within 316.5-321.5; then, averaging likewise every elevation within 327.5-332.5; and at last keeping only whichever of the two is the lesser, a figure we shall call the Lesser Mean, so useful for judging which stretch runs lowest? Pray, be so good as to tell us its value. 15.0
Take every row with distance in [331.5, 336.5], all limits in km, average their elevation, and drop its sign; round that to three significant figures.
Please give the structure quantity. 15.4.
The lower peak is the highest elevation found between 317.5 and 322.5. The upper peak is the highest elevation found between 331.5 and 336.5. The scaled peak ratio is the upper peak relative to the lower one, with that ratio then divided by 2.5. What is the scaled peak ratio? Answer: 0.385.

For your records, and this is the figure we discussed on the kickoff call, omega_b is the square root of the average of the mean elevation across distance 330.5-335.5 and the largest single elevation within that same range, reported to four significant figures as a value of 3.921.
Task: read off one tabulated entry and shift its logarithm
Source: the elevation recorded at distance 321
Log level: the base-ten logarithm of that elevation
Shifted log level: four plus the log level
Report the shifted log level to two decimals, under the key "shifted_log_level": 5.18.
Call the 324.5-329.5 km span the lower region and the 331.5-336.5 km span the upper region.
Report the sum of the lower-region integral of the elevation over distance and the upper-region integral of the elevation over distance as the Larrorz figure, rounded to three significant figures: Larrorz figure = 152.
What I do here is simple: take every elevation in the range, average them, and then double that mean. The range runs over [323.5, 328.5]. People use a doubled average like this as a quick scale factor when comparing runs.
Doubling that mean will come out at 29.5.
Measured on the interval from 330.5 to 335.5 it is 30.4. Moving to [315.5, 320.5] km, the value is 30.9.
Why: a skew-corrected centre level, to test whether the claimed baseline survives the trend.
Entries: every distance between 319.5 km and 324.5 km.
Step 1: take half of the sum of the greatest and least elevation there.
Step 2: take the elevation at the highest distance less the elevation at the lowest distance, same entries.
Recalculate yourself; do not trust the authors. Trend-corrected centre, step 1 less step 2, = 16.7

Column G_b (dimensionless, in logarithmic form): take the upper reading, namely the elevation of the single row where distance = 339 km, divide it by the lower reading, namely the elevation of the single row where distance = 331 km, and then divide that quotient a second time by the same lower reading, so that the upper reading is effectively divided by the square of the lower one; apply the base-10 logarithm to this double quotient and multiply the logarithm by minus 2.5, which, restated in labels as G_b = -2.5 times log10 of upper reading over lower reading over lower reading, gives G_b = 2.84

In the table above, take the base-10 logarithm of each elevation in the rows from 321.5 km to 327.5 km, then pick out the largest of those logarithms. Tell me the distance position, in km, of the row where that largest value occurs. 327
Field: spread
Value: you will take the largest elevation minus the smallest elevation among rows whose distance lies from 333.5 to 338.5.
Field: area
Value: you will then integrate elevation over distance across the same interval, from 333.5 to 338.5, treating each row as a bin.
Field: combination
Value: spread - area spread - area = -73.4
